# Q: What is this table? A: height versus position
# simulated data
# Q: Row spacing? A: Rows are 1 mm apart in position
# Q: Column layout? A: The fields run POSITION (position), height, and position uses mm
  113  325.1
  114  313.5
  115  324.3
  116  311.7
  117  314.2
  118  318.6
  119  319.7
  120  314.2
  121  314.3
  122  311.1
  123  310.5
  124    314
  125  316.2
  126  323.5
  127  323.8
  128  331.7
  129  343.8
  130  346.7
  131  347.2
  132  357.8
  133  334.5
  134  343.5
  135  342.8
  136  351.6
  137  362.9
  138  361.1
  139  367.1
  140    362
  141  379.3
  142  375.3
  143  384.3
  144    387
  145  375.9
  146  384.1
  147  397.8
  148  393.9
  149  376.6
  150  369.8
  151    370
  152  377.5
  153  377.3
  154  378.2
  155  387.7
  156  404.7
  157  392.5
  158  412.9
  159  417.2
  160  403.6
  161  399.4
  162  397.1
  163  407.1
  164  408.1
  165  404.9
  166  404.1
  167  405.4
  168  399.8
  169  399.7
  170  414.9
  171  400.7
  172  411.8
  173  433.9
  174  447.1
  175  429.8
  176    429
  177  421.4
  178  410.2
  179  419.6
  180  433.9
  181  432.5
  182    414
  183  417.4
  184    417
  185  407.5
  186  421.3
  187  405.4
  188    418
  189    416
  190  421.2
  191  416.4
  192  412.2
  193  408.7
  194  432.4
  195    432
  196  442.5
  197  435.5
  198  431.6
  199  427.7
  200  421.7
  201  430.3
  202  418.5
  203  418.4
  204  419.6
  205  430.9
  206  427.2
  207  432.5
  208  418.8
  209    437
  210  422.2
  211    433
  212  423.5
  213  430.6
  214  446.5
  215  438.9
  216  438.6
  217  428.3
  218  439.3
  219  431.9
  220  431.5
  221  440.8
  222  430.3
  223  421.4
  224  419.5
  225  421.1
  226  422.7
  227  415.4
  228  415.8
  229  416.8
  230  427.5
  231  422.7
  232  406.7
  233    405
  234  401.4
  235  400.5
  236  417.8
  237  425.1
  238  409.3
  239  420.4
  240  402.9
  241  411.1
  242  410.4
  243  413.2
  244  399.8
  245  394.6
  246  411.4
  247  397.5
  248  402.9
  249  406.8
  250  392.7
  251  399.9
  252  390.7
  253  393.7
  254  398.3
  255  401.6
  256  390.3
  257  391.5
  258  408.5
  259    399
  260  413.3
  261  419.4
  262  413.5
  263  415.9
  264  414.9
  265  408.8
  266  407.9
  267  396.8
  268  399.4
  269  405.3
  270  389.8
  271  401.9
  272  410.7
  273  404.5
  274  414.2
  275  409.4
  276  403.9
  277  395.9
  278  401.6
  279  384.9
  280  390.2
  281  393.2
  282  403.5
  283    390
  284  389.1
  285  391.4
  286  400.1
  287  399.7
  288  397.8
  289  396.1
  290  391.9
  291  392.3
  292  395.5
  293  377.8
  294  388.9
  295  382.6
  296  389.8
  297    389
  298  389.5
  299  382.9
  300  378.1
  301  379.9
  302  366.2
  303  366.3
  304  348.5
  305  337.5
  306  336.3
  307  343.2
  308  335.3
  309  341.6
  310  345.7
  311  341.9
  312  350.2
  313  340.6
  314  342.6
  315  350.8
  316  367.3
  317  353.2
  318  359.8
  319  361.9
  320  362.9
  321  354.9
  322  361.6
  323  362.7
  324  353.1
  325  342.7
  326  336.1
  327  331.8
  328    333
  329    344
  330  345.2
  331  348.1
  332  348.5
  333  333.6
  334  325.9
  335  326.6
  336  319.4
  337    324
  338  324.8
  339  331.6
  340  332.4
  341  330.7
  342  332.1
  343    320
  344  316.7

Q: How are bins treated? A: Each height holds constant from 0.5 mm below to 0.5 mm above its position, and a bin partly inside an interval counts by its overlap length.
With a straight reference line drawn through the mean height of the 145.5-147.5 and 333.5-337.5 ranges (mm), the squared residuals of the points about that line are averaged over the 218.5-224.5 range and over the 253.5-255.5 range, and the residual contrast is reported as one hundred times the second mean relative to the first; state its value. 53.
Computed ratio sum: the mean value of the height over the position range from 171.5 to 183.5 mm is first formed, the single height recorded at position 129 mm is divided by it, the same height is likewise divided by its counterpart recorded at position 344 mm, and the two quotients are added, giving 1.9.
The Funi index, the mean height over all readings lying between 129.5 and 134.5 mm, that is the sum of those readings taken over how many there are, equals 346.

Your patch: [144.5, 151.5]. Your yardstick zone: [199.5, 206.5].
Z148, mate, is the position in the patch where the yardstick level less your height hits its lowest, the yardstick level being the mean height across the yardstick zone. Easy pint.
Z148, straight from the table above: 147 mm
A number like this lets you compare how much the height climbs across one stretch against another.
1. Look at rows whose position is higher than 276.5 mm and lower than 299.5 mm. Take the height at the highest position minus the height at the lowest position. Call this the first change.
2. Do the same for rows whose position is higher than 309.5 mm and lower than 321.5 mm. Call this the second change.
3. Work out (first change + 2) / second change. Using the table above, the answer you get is -1.2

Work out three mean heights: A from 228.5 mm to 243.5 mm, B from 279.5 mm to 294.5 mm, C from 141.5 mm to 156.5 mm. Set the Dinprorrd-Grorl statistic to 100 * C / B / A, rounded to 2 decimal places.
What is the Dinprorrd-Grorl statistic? 0.24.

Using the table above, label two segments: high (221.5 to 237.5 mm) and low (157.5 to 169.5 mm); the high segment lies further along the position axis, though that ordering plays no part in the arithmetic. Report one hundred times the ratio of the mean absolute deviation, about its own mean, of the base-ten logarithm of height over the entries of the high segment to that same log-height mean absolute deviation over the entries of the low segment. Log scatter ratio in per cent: 159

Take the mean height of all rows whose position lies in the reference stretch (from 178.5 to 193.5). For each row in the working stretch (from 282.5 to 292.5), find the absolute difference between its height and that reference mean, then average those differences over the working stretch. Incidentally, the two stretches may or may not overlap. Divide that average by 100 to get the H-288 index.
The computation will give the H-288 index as 0.23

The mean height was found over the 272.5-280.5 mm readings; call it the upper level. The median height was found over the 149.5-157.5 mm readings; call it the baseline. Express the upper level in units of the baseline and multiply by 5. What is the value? 5.30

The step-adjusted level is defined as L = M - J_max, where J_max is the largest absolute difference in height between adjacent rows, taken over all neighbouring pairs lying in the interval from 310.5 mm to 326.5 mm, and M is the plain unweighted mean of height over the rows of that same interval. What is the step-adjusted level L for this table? 336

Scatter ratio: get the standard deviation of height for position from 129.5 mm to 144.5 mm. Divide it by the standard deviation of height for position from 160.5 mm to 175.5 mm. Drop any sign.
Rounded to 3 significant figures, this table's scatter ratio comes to 1.09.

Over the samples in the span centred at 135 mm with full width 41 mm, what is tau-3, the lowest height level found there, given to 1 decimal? 310.5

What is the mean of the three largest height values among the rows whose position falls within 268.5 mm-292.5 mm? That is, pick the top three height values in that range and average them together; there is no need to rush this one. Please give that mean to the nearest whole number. 411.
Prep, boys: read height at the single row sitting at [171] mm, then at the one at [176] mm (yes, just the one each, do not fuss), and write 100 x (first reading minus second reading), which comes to -2830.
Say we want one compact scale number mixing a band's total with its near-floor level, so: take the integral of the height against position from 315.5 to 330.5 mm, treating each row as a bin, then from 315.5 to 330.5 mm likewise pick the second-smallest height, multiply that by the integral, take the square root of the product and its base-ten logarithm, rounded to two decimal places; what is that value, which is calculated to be 3.12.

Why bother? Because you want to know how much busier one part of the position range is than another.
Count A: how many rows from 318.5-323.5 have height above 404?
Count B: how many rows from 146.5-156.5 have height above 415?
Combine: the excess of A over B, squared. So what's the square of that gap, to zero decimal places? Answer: 0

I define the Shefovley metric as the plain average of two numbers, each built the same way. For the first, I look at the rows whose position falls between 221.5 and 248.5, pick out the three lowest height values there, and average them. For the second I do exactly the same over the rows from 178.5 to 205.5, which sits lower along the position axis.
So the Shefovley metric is 402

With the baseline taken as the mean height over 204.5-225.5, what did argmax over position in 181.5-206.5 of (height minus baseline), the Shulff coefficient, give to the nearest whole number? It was 196 mm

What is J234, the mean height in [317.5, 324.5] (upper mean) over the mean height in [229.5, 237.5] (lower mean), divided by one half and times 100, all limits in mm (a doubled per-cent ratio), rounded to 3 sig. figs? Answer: 174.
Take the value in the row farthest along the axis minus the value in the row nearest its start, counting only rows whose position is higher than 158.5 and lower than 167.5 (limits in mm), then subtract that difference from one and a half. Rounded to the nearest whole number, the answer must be 13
